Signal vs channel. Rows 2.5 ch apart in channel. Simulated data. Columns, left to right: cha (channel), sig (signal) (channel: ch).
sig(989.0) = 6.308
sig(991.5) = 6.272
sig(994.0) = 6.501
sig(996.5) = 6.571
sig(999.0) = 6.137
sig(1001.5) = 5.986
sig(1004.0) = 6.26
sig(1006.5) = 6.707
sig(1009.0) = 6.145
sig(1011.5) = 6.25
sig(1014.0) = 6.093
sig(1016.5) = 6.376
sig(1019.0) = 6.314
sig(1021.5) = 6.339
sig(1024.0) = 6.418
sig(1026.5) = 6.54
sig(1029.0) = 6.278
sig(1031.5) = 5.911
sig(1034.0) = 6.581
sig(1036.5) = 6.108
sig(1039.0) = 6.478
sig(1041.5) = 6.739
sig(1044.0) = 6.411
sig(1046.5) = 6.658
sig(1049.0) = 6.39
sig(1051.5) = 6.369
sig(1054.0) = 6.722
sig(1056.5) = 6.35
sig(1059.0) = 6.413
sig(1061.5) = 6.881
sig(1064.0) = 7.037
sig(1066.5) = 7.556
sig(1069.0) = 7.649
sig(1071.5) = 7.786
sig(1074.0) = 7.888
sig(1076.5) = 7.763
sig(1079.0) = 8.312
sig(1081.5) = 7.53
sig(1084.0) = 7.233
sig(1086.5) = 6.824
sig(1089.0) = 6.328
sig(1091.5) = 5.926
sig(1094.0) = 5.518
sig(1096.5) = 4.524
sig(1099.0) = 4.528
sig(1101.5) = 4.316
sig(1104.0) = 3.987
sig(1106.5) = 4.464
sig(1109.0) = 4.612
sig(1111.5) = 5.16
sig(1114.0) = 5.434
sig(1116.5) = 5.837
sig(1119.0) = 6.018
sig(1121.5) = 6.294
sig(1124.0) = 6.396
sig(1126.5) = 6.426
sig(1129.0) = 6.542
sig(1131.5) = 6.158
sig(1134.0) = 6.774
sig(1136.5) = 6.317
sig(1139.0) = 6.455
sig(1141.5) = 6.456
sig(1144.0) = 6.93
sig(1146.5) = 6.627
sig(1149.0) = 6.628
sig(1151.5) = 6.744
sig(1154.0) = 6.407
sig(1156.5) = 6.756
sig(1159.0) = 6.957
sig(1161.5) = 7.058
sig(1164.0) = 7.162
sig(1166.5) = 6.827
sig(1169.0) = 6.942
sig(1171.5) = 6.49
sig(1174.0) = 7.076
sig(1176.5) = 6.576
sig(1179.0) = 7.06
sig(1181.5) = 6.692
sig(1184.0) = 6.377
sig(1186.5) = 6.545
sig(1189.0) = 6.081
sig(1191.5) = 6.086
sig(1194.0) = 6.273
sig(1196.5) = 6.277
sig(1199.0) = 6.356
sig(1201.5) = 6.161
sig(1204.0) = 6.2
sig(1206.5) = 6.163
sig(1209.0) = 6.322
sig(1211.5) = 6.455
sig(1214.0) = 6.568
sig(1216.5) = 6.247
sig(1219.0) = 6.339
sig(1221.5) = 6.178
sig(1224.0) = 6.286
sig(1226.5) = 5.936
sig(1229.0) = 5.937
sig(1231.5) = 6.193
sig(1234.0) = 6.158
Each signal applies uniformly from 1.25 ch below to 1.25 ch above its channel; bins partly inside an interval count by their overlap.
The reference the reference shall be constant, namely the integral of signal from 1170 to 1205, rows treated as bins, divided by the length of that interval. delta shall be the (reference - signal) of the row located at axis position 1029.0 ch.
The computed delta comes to 0.17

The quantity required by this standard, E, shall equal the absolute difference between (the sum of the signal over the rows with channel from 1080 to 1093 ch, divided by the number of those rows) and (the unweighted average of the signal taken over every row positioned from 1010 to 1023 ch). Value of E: 0.5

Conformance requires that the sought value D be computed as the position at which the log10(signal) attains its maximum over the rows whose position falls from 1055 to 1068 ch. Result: 1066.5 ch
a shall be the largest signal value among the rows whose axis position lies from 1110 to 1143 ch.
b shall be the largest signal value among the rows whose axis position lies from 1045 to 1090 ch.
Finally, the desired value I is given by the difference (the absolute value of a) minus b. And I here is -1.5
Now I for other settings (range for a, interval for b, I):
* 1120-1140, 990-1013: 0.1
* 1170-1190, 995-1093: -1.2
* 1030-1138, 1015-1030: 1.8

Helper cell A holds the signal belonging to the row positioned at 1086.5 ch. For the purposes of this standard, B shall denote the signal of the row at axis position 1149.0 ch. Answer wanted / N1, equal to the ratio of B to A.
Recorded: 0.97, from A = 6.824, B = 6.628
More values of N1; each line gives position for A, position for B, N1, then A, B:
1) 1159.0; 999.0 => 0.88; 6.957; 6.137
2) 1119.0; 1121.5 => 1.05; 6.018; 6.294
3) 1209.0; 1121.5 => 1.00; 6.322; 6.294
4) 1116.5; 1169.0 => 1.19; 5.837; 6.942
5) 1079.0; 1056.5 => 0.76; 8.312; 6.35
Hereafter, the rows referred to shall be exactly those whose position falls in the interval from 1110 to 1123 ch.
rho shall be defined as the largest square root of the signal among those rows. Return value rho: 2.51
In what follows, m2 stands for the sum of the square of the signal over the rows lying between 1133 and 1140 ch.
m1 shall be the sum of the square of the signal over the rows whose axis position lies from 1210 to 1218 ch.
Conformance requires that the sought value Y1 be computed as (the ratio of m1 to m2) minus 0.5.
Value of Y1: 0.47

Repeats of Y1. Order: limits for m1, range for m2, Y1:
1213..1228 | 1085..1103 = 0.61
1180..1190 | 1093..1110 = 0.62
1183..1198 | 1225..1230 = 2.85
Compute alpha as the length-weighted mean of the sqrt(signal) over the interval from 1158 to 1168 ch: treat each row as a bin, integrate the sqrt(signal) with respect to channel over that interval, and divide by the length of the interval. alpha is 2.65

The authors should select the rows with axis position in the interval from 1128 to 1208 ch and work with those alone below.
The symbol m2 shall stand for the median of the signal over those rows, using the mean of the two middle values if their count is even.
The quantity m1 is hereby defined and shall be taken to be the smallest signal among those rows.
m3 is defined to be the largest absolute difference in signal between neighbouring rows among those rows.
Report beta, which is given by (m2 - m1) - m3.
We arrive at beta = -0.15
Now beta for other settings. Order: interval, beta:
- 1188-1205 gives -0.08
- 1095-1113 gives -0.01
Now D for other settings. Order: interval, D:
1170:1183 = 1174.0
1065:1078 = 1074.0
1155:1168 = 1164.0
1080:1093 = 1081.5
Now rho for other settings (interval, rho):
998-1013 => 2.59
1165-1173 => 2.63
